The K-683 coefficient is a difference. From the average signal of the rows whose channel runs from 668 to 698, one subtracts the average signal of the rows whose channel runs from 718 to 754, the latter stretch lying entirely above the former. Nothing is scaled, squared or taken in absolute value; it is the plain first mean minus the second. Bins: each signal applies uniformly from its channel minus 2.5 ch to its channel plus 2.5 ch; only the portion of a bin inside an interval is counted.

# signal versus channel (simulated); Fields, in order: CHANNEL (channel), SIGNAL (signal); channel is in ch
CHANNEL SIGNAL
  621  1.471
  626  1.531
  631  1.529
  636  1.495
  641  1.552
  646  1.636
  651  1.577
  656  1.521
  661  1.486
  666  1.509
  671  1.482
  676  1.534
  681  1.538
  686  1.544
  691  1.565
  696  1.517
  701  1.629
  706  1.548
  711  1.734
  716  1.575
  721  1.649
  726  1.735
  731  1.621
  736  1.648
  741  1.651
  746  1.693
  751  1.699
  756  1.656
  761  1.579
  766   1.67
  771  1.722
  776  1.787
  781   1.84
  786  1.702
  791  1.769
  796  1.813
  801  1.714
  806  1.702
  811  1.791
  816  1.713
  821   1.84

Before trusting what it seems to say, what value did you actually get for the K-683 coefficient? -0.14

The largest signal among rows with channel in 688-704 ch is 1.629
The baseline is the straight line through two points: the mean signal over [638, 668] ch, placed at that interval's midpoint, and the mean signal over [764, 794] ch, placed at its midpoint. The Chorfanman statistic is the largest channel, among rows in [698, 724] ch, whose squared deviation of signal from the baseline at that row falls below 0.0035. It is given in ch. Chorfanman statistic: 721 ch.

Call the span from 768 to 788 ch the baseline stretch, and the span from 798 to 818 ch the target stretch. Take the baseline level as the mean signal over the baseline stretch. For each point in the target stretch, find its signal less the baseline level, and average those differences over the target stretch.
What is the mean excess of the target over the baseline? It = -0.03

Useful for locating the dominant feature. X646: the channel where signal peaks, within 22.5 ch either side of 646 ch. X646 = 646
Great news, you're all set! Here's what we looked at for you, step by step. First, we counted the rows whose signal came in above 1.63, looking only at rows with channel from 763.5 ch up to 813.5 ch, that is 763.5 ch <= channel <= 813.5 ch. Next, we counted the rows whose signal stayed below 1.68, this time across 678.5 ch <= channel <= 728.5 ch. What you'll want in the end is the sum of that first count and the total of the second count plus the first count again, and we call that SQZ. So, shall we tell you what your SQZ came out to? 28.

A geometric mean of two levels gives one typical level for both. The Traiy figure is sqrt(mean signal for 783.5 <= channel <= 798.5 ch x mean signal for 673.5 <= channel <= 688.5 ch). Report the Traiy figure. 1.65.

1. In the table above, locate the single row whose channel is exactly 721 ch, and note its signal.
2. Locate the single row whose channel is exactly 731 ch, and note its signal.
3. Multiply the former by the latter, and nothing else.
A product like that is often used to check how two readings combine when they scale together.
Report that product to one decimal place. 2.7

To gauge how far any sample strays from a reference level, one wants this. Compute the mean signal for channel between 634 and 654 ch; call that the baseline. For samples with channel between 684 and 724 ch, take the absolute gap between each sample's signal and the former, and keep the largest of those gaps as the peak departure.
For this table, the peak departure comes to 0.17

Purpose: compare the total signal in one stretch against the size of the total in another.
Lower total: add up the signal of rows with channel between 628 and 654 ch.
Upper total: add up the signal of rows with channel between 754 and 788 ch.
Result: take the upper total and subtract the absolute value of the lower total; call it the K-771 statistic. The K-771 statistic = 4.2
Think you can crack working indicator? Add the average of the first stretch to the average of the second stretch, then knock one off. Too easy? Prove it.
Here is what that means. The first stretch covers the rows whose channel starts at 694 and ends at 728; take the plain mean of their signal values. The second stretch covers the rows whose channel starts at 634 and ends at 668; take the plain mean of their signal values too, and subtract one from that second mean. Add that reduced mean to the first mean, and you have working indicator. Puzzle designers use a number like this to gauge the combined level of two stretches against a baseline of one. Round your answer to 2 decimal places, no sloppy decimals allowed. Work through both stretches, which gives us 2.17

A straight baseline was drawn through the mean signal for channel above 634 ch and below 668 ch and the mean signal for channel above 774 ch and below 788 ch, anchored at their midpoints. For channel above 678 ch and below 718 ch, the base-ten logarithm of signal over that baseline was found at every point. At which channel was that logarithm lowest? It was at 696 ch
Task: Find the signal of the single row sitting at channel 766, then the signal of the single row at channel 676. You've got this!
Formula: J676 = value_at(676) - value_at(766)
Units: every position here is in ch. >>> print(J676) -0.14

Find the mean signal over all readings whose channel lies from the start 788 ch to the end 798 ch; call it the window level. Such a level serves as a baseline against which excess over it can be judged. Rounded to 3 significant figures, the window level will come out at 1.79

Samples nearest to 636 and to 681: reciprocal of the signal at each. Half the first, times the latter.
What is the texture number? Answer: 0.217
